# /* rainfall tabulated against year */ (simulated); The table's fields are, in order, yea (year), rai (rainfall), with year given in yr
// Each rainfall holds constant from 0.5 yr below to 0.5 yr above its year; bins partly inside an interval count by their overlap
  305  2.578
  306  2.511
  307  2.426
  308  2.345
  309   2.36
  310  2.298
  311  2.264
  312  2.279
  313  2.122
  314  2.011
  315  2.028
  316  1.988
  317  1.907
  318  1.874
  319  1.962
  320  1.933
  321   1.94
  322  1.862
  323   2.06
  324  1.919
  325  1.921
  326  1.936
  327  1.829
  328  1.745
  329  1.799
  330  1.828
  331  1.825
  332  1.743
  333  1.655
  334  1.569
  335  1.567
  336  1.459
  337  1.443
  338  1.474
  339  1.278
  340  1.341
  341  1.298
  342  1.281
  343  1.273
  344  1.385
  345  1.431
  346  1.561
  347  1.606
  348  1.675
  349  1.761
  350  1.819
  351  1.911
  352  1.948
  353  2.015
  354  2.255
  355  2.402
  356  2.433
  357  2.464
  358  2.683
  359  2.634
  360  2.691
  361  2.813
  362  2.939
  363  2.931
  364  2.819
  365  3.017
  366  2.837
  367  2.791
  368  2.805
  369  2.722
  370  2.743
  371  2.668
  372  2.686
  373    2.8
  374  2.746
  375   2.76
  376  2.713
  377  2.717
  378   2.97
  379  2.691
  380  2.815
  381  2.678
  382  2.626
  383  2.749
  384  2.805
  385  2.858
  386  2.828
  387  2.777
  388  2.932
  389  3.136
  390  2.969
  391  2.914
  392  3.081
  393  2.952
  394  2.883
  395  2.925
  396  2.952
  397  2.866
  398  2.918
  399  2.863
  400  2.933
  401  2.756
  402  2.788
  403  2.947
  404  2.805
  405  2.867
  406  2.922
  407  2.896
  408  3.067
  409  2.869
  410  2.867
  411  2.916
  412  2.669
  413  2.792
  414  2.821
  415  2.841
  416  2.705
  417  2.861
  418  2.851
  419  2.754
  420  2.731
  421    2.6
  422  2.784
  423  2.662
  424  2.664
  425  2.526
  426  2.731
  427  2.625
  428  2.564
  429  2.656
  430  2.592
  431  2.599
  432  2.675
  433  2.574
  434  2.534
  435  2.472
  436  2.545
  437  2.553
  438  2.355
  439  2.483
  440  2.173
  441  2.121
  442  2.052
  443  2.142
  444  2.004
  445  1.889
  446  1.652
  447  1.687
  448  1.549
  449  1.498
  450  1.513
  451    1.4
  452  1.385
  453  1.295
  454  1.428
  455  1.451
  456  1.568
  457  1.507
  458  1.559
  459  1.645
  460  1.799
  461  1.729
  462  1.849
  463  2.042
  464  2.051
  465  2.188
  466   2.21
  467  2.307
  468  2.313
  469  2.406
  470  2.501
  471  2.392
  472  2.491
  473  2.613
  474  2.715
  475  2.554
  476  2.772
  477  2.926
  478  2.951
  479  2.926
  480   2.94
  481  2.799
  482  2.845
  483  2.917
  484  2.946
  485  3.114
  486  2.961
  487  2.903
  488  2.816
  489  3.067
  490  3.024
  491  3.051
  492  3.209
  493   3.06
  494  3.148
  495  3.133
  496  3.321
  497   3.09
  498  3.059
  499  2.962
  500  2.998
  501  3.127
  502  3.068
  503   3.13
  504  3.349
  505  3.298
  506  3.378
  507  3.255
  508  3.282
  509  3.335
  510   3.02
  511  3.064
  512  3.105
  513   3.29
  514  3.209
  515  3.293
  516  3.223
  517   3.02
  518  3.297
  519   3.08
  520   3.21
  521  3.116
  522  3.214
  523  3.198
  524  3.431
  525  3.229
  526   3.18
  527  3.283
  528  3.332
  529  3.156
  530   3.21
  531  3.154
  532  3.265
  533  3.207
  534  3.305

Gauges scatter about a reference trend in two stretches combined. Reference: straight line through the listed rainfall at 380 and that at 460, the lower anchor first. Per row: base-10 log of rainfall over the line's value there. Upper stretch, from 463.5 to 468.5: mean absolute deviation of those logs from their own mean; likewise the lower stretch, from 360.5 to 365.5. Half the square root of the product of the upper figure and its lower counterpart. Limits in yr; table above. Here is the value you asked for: 0.0073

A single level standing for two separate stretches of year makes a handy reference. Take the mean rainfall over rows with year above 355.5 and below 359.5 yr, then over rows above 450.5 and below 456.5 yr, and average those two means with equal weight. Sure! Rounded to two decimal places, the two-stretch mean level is 1.99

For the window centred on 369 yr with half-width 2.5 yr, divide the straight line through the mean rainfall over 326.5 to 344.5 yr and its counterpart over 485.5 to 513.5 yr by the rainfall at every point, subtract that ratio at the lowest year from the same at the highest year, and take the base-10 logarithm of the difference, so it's -1.3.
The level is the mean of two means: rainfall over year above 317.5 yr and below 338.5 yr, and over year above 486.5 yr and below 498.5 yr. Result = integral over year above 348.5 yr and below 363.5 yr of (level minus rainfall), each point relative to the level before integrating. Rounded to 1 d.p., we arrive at 0.7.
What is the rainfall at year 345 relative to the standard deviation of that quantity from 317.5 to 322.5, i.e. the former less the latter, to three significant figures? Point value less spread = 1.39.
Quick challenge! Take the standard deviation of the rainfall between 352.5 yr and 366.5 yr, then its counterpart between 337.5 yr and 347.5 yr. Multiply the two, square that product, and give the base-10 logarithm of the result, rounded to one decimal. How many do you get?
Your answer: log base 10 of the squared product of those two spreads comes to -3.0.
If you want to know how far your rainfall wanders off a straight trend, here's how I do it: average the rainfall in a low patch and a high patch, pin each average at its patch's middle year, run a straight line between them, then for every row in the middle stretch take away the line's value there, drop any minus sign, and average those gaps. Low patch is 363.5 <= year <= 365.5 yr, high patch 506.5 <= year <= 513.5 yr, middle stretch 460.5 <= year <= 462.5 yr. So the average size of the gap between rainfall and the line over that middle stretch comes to 1.3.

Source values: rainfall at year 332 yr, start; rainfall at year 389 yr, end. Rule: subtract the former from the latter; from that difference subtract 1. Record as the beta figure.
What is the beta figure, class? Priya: 0.4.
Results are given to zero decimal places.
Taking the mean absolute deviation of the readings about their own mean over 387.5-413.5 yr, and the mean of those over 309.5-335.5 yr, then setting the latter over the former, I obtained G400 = 27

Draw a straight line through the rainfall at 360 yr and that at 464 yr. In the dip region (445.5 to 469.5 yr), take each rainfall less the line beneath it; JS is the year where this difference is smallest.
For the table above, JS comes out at 453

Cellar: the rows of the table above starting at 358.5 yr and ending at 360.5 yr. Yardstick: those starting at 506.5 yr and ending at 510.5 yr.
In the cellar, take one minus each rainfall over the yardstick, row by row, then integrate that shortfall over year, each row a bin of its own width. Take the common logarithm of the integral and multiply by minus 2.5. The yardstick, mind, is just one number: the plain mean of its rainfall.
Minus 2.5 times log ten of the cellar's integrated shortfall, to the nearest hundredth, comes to 1.15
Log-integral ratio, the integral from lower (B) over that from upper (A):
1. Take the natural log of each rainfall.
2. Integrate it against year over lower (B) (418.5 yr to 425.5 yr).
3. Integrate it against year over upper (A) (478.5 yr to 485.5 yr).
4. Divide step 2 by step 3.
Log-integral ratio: 0.9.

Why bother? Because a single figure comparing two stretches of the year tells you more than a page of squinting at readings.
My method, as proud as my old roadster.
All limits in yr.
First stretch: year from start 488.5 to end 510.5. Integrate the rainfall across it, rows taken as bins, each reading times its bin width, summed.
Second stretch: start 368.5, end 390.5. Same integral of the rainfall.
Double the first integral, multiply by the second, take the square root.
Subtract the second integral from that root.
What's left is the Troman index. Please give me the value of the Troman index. 30.9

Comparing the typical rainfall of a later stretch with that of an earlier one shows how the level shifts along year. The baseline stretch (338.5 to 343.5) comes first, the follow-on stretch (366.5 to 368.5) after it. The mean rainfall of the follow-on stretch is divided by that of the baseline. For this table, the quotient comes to 2.16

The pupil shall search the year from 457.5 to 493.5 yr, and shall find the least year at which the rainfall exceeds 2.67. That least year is 474 yr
